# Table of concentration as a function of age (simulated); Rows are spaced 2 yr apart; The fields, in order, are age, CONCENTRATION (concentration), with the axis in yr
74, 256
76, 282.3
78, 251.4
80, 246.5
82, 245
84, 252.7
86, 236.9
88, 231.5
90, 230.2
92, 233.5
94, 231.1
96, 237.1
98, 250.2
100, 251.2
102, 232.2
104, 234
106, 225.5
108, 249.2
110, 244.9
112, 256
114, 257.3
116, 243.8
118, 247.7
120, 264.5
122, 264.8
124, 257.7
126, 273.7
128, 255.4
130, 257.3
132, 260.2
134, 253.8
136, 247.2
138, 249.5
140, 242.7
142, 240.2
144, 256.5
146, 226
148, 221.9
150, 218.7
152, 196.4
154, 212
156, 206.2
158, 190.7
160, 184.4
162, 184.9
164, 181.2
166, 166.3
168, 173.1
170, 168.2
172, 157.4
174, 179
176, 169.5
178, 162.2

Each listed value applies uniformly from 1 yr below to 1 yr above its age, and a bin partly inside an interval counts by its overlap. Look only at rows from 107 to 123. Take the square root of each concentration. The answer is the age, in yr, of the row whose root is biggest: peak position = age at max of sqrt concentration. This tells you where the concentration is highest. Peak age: 122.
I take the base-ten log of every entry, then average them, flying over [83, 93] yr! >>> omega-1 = 2.37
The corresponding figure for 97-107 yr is 2.38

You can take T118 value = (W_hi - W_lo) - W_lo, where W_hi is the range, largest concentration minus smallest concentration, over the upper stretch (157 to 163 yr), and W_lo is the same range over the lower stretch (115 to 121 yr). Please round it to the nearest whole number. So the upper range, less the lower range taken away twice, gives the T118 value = -35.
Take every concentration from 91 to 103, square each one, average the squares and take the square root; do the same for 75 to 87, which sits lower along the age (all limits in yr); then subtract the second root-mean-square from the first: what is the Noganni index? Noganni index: -14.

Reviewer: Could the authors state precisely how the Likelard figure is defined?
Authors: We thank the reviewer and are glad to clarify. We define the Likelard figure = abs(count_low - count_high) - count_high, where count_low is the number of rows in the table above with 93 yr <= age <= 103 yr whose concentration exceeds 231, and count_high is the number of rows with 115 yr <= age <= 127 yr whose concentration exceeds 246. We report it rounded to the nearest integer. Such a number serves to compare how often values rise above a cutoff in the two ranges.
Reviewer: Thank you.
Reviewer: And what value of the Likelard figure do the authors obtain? -5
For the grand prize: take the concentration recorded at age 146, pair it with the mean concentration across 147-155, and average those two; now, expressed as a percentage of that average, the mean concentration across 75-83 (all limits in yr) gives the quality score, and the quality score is 117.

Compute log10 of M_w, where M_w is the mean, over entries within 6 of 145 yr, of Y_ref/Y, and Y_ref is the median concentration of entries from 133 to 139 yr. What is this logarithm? 0.029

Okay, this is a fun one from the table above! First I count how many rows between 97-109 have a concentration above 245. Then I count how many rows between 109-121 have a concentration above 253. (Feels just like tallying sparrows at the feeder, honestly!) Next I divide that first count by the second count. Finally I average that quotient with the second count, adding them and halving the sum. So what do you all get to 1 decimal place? 2.0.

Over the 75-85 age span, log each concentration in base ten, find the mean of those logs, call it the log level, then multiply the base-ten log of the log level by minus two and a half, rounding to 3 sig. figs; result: -0.954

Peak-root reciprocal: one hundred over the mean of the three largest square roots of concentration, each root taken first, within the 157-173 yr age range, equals 7.32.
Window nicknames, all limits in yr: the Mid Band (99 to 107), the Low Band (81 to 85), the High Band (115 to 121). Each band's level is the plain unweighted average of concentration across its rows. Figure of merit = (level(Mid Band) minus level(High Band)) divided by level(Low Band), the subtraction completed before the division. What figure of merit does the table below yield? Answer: -0.065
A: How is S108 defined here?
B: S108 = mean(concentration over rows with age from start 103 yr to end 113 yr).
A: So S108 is 242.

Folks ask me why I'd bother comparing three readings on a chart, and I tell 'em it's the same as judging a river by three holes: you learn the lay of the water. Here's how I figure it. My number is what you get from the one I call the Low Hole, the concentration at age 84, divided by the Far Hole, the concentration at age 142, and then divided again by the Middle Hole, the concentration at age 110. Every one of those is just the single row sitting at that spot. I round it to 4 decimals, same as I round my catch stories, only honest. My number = 0.0043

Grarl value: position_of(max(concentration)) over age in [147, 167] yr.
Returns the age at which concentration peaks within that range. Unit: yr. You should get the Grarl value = 148 yr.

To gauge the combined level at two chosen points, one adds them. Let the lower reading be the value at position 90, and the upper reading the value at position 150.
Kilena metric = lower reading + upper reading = 449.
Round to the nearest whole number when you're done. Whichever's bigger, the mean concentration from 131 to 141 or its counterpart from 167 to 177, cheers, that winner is 251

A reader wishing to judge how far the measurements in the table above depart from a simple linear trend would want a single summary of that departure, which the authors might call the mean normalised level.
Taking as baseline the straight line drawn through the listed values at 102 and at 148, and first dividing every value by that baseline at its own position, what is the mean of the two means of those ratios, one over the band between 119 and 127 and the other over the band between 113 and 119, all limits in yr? 1.13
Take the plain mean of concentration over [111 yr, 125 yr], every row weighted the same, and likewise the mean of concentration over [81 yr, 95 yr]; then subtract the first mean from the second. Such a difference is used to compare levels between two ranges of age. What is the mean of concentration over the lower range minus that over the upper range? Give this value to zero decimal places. -19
